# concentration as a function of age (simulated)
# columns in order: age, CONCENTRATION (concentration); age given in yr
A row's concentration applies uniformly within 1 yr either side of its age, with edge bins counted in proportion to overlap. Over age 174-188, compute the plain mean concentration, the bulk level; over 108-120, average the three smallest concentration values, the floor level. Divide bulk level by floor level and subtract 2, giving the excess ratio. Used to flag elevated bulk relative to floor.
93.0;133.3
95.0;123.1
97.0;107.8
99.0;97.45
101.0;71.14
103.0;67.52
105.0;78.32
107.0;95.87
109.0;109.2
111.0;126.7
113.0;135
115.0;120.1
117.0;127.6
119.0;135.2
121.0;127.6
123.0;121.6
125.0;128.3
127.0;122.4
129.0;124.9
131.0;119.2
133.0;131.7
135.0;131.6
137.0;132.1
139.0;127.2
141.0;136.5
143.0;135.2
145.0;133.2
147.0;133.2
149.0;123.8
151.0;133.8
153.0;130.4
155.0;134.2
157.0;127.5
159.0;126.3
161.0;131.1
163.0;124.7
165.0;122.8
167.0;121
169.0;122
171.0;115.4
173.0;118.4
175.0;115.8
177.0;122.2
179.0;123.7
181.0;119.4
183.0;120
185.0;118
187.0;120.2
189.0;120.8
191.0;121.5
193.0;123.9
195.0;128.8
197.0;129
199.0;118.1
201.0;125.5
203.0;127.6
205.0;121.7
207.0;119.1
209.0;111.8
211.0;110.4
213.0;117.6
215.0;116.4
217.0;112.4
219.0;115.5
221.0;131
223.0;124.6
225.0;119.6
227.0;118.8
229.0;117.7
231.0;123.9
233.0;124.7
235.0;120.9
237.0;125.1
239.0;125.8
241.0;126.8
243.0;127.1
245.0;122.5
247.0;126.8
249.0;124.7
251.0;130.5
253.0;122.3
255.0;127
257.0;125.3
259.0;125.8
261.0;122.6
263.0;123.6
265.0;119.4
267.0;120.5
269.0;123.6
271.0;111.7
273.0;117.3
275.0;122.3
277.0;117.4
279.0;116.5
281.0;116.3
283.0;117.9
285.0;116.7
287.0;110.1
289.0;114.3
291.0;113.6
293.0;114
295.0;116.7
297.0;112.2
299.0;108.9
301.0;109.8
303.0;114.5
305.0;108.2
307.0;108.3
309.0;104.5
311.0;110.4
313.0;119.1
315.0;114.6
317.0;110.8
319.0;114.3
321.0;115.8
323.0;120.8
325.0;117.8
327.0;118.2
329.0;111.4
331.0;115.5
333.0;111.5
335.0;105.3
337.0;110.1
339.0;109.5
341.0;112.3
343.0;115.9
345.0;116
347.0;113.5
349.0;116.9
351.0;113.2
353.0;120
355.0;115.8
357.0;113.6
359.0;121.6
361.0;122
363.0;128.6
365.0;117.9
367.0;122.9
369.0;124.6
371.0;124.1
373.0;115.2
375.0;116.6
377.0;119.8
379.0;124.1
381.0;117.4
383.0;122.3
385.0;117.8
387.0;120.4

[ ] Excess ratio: -0.99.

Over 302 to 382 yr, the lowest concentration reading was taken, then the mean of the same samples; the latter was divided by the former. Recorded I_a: 1.108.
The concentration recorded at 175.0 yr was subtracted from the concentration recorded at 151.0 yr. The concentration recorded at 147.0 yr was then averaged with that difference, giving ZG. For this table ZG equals 76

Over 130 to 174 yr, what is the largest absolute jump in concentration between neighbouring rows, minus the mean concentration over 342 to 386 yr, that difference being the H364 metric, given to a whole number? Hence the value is -107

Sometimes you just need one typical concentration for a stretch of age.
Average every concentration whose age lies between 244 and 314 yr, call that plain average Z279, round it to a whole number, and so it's 118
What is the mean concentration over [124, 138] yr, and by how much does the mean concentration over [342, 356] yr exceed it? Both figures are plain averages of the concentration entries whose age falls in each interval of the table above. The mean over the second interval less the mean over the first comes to -11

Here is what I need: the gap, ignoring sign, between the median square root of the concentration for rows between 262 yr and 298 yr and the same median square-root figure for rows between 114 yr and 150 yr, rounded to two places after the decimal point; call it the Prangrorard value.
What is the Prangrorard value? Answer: 0.51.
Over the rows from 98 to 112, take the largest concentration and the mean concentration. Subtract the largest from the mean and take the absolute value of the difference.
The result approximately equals 34.4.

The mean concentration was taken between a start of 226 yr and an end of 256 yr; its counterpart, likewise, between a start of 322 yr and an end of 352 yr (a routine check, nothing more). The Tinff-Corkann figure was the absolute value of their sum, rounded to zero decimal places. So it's 238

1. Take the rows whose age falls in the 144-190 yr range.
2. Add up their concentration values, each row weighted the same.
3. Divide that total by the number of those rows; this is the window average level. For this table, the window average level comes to 124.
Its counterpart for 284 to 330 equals 113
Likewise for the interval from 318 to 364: 116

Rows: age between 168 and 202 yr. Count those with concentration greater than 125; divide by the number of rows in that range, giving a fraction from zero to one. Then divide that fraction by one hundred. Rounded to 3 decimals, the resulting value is 0.002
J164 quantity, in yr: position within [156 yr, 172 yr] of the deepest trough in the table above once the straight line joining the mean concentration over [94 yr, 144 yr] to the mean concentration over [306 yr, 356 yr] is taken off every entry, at 171.0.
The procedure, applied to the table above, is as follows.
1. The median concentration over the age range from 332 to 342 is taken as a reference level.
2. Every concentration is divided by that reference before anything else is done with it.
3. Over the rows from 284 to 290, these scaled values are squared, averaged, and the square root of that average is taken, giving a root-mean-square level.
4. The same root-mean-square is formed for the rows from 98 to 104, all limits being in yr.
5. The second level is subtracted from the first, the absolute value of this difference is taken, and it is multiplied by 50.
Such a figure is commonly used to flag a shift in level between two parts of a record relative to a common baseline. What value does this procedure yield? 15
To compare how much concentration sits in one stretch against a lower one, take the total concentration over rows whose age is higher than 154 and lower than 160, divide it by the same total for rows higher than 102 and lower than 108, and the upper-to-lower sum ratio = 1.61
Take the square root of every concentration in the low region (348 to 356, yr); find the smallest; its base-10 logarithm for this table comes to 1.03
